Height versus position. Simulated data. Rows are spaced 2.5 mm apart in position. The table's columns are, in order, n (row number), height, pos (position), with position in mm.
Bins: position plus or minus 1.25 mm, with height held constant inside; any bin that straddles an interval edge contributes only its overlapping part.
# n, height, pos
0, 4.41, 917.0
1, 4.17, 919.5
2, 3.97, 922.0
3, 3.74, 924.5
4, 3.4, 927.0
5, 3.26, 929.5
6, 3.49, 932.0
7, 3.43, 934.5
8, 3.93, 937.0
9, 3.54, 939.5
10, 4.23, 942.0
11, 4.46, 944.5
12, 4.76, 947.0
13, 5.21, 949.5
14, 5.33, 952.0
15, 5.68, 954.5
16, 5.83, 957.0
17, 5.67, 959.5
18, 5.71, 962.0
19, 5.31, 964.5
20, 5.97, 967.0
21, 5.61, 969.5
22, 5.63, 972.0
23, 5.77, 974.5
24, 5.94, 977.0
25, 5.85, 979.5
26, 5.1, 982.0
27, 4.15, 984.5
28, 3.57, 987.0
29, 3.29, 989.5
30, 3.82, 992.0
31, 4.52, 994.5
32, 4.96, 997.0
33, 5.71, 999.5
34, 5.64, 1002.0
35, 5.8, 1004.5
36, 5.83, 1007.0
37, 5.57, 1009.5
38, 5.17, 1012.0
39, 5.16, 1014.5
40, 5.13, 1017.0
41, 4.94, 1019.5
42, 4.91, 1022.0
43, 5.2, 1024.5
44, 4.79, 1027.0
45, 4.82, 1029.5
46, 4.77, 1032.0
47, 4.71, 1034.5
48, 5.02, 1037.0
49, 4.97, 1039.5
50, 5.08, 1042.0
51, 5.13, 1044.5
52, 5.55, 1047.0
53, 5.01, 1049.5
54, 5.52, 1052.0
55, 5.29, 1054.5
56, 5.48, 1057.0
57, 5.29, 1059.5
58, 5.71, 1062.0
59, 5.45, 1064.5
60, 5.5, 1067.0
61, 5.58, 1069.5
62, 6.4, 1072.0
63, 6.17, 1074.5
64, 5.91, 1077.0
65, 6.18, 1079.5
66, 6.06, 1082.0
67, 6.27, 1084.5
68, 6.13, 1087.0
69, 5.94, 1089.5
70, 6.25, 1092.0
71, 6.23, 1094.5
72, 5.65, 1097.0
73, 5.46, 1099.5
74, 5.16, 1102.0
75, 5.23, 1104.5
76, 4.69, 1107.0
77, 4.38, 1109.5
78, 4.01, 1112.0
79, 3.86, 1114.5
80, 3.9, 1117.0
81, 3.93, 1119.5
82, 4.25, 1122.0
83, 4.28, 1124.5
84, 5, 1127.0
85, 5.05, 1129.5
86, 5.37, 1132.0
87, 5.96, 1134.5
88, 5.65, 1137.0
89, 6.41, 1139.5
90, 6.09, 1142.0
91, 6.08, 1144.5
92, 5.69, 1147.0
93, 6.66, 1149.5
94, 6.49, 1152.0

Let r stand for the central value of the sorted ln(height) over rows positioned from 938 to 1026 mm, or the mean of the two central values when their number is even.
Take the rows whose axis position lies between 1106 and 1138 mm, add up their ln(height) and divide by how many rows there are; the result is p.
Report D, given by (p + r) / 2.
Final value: 1.59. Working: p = 1.52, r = 1.65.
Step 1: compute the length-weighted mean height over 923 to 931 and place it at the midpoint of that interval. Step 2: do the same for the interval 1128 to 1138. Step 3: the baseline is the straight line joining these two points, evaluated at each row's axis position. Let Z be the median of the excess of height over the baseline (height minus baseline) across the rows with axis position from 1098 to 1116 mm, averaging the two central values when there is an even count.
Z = -0.5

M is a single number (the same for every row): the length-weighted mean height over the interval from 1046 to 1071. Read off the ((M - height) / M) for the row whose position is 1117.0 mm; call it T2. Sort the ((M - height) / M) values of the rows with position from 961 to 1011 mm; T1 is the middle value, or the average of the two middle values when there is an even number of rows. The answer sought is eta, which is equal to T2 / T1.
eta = -9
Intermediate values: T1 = -0.03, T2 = 0.28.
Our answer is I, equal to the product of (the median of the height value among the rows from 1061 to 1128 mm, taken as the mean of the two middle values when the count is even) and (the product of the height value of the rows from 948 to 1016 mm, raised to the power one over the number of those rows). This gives 28.6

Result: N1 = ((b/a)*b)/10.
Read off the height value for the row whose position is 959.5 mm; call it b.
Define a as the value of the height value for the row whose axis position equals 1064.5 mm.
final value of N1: 0.59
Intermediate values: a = 5.45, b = 5.67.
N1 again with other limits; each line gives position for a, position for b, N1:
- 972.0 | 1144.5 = 0.66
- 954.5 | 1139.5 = 0.72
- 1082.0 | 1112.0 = 0.27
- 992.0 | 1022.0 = 0.63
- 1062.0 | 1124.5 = 0.32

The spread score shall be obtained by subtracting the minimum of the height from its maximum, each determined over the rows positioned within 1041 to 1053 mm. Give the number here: 0.54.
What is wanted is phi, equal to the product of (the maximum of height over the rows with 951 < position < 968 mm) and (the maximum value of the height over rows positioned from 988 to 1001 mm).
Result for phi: 34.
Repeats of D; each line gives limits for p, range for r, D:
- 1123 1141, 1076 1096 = 1.75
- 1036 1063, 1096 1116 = 1.63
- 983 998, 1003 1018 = 1.53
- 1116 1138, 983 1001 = 1.49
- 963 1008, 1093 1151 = 1.64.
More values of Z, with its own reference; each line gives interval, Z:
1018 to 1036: 0.3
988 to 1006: 0.8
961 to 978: 1.8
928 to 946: 0.0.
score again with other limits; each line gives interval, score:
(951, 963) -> 0.50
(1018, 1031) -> 0.41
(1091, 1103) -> 1.09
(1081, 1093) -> 0.33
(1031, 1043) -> 0.37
